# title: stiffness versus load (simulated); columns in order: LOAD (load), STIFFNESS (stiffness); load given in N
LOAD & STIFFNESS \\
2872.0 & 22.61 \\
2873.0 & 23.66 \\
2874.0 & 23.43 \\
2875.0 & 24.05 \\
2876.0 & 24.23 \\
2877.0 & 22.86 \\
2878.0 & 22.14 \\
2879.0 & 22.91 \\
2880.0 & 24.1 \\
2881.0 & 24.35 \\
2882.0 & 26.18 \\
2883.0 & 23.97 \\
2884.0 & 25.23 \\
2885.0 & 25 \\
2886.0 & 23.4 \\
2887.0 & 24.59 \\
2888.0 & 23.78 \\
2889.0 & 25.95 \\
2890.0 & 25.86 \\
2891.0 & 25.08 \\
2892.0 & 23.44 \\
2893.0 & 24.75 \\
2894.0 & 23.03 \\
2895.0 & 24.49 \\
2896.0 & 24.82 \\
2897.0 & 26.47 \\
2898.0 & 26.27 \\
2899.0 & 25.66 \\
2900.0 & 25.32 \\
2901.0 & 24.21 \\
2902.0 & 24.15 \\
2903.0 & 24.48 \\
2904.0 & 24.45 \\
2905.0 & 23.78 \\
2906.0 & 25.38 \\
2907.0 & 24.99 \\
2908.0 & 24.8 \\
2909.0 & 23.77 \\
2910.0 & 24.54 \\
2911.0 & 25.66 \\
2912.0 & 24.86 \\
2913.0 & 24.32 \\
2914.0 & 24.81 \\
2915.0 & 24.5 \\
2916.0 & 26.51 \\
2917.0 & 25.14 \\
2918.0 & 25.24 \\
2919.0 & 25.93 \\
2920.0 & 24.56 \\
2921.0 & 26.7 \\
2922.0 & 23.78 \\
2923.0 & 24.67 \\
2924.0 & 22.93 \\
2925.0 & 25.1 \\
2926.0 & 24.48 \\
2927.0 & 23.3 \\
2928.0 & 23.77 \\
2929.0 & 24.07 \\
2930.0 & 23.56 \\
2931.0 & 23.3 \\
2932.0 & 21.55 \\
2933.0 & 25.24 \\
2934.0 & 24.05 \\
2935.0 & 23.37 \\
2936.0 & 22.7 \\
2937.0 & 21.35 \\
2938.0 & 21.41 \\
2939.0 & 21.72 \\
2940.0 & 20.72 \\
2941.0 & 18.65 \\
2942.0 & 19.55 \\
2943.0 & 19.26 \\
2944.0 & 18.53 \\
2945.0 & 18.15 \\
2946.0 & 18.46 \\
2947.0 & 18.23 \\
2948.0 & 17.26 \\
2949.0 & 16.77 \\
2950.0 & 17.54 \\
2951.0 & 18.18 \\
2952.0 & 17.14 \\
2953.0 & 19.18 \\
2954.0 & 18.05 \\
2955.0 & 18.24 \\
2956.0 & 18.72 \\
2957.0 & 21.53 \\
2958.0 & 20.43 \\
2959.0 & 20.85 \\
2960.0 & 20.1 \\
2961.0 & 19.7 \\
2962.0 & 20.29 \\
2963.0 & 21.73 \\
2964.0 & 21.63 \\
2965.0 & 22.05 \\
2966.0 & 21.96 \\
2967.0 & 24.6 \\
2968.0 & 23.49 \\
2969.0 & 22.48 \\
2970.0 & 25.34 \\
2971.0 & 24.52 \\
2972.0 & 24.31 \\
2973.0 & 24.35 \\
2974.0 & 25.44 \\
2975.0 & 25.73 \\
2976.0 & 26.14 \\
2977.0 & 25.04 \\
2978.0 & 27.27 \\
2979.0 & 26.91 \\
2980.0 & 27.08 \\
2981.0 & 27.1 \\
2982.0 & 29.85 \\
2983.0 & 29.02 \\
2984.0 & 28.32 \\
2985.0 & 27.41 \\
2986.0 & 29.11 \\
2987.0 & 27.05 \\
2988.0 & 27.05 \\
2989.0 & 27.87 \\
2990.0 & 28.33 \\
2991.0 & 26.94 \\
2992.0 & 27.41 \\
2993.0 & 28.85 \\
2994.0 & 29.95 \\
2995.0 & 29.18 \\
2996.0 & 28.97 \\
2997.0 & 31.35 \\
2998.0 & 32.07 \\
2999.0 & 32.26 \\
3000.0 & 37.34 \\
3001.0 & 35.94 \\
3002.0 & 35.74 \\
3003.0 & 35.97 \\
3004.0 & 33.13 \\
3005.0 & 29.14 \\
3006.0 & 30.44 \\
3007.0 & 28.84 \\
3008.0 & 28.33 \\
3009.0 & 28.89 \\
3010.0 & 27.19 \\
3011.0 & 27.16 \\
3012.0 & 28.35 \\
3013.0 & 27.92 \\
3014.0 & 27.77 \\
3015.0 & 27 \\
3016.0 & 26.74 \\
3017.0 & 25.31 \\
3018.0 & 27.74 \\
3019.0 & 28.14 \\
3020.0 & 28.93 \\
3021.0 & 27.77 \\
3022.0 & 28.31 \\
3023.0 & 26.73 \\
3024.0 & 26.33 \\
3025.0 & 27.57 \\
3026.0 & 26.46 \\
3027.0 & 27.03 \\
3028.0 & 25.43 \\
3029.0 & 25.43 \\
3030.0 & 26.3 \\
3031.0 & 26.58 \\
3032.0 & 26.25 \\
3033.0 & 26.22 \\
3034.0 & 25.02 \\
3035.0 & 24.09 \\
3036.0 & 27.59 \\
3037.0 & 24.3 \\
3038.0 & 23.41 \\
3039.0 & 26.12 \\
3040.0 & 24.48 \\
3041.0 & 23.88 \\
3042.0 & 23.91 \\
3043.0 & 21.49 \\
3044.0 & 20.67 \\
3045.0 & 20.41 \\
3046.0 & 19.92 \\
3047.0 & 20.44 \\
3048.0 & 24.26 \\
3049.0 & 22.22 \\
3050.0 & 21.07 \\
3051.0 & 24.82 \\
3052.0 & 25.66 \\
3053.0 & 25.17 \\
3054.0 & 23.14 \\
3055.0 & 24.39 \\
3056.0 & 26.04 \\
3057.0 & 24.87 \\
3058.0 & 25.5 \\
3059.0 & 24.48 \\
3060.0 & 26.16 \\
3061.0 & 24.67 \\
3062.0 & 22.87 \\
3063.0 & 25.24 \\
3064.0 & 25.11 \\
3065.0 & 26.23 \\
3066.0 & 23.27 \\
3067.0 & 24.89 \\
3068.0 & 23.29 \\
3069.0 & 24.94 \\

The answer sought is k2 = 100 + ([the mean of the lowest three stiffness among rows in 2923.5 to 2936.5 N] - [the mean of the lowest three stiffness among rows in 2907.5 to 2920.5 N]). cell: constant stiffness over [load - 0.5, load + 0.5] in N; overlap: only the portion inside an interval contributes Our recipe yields 98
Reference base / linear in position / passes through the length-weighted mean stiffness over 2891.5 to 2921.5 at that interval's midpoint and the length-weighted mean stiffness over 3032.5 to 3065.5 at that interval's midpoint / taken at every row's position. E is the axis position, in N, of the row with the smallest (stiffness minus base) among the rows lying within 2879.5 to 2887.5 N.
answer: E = 2886.0 N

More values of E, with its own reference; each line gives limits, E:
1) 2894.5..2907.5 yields 2905.0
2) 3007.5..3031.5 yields 3017.0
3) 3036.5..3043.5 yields 3043.0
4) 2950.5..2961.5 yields 2952.0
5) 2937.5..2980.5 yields 2949.0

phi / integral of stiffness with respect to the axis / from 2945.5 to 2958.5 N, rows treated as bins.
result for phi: 240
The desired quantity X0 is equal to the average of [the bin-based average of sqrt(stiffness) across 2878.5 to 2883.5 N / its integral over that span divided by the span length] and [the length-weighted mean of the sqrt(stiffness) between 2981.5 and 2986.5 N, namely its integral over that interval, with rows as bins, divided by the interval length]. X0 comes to 5.14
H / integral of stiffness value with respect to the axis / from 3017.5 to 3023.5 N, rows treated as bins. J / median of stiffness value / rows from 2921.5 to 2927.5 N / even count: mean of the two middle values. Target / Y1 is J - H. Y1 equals -143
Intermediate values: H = 168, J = 24.1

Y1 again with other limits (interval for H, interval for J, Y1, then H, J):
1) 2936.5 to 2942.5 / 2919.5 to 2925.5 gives -99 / 123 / 24.6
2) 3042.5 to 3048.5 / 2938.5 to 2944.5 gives -108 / 127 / 19.4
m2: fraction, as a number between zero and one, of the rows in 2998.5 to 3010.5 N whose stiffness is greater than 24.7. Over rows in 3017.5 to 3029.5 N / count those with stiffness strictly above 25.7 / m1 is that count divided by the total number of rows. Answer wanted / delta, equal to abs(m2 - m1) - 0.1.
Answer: 0.07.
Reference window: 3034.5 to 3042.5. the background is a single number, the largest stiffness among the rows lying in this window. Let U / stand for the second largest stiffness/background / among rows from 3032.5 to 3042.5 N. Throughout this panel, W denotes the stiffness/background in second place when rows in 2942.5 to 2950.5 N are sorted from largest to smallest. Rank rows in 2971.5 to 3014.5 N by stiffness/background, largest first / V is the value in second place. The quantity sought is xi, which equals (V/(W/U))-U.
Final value 0.89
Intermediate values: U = 0.95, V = 1.3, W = 0.672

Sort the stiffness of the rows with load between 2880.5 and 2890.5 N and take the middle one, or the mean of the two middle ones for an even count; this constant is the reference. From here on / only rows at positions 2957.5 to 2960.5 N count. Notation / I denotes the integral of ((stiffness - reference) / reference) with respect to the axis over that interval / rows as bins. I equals -0.5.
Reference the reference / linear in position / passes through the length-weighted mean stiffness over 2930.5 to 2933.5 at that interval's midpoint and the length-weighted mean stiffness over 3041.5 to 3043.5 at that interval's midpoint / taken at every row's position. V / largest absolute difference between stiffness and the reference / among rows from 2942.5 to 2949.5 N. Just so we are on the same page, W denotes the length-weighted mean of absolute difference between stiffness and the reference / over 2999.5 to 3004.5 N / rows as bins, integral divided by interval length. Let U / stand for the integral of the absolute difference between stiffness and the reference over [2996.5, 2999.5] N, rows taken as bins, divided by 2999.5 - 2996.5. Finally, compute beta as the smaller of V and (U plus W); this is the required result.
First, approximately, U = 8.9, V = 6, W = 13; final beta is 6.5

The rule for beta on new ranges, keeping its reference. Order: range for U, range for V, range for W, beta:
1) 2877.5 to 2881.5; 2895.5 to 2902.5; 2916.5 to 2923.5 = 2.6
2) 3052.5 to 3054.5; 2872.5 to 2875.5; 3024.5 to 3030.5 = 0.3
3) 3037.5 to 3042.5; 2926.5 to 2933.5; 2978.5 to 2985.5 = 1.9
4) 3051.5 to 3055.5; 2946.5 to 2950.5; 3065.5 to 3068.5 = 3.2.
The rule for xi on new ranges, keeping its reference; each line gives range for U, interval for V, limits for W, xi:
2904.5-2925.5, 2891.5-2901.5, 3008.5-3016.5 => -0.07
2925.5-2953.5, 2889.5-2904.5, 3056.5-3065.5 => 0.00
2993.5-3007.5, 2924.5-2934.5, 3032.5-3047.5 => -0.06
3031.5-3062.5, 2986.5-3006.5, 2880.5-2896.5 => 0.37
